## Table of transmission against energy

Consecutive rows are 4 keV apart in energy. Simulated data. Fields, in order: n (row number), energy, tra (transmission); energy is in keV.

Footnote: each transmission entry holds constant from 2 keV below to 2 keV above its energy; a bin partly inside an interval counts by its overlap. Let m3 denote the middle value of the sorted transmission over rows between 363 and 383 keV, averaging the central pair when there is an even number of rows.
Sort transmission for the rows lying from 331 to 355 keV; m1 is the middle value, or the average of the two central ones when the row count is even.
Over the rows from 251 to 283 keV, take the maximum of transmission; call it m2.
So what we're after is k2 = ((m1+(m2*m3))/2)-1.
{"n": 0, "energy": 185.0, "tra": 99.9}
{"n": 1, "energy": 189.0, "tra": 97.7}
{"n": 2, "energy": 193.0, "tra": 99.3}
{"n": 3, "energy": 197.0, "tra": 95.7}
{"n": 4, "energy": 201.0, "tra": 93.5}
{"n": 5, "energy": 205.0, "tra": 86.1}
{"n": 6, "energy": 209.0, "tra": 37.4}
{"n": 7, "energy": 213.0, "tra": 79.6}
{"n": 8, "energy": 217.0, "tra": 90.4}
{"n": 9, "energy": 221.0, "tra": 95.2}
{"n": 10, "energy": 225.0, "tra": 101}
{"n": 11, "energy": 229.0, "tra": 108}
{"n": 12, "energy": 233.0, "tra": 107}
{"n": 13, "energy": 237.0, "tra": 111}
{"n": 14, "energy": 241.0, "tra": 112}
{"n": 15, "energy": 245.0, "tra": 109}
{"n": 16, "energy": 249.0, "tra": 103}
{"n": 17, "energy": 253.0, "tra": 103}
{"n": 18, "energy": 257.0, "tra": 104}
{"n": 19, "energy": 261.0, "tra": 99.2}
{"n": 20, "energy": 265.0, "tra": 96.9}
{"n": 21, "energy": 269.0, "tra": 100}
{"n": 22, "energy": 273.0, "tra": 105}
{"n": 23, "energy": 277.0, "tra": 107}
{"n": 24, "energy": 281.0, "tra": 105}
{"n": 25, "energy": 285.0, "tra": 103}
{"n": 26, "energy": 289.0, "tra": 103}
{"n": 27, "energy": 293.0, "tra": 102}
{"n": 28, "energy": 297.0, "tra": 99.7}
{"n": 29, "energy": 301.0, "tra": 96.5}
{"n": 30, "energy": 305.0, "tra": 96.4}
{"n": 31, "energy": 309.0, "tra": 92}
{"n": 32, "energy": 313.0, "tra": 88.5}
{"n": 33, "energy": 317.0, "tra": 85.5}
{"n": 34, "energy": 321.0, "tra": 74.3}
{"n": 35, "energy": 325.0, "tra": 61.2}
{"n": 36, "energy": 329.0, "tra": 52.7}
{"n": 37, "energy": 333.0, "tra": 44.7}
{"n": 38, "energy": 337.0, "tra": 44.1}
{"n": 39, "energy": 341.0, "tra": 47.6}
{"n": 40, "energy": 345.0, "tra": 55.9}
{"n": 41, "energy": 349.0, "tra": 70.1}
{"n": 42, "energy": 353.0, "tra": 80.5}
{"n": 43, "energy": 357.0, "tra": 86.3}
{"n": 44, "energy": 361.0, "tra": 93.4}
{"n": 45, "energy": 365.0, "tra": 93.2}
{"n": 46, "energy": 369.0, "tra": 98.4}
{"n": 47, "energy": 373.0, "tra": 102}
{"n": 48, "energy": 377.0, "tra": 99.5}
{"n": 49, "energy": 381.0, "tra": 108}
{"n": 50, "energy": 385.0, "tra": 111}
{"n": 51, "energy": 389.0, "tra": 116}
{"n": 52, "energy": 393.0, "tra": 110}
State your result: 5348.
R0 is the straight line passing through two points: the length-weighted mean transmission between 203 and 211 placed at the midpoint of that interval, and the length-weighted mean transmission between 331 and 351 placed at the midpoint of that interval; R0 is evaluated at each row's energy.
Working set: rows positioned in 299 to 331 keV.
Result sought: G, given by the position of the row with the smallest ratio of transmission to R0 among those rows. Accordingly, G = 329.0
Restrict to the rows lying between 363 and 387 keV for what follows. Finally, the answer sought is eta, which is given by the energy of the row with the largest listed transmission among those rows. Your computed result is 385.0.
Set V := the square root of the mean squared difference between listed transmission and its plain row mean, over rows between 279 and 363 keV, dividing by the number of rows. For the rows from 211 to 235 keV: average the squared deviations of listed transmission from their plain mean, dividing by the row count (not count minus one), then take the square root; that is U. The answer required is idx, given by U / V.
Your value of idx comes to 0.5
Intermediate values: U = 10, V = 21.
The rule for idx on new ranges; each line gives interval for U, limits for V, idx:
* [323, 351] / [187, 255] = 0.5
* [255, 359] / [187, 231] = 1.2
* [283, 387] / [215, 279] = 3.6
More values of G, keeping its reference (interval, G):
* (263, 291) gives 265.0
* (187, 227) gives 209.0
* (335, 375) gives 337.0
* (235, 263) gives 261.0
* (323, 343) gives 337.0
